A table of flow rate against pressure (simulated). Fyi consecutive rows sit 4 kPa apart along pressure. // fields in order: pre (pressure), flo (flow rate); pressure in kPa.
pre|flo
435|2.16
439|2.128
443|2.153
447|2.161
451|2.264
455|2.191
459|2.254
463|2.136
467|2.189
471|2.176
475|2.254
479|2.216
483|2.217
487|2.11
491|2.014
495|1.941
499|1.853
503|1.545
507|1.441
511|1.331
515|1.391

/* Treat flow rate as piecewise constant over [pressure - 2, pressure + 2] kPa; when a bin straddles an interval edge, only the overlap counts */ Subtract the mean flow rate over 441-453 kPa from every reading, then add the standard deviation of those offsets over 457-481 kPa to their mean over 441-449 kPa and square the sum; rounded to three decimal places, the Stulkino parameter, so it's 0.000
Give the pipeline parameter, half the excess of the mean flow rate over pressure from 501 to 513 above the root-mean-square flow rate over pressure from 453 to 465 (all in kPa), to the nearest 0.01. -0.38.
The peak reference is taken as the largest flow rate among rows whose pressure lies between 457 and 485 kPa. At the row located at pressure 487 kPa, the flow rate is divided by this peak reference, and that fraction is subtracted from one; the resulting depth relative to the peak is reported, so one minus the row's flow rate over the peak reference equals 0.064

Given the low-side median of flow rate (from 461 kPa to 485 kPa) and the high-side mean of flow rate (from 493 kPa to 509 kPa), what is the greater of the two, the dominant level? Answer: 2.20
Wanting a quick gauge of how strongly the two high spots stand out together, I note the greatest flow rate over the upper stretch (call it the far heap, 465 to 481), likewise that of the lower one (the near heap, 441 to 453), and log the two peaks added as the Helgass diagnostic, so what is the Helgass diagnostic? 4.52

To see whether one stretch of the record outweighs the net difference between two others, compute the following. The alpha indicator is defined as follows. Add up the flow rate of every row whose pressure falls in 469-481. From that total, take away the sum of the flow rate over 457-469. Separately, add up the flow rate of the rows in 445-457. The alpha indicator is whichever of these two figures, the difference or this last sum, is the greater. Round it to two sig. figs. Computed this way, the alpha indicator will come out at 6.6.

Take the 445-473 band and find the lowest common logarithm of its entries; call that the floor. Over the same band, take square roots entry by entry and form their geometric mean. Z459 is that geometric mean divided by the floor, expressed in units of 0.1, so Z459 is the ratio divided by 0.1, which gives 45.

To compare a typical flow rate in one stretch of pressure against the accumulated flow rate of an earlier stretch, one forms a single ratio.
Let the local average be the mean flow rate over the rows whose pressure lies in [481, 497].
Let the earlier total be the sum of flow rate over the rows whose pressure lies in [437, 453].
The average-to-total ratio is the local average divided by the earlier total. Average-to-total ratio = 0.238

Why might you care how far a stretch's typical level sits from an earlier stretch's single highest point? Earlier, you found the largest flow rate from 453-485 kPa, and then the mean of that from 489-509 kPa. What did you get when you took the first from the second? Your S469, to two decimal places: -0.50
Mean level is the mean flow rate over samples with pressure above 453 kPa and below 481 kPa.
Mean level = 2.20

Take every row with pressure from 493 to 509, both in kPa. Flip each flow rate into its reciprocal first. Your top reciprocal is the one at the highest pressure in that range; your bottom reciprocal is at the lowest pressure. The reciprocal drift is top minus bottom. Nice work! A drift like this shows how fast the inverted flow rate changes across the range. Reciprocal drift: 0.179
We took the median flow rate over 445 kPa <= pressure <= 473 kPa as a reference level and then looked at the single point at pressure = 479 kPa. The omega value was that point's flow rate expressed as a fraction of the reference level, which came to 1.01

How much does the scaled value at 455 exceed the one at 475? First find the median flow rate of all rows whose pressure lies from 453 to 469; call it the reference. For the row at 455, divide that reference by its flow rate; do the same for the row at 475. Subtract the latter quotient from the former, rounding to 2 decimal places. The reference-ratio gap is 0.03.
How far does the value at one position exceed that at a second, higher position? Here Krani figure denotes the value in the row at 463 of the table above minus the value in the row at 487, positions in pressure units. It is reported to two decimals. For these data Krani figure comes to 0.03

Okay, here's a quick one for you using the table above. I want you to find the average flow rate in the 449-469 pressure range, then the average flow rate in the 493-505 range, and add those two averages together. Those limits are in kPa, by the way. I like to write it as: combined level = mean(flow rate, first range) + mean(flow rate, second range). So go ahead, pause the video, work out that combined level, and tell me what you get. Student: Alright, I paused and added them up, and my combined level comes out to 3.99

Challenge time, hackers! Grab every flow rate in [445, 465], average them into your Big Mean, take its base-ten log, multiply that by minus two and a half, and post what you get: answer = -0.86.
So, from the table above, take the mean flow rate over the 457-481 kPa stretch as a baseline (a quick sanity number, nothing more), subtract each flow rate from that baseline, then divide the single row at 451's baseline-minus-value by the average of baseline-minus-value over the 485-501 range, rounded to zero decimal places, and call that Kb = 0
